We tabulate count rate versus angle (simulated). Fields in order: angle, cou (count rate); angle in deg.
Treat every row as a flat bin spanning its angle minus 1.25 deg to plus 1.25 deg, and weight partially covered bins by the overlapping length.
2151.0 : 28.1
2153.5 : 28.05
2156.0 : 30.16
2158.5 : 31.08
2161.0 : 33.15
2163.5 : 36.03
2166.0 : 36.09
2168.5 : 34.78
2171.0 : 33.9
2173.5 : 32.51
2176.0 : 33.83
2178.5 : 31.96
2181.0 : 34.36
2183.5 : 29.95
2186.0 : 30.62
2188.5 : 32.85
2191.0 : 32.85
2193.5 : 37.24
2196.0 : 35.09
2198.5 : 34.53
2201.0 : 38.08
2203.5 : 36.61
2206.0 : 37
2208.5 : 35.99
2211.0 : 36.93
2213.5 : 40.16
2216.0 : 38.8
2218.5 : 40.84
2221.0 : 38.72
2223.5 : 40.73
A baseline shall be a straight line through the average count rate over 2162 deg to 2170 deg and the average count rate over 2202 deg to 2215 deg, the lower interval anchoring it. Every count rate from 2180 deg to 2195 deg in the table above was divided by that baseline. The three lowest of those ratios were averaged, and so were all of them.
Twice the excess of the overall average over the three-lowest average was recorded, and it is 0.100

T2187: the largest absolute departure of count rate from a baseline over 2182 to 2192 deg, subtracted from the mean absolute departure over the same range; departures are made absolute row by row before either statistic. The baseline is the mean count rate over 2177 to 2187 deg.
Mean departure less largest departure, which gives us -0.5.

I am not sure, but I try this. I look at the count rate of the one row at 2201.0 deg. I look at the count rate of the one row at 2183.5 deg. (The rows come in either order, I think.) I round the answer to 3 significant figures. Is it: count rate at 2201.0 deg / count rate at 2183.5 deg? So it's 1.27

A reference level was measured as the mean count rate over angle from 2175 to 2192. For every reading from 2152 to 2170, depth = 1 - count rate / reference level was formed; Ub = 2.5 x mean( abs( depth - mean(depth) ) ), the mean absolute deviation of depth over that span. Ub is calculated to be 0.20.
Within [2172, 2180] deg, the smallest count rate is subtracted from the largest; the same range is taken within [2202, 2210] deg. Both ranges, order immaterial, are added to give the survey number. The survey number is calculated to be 2.9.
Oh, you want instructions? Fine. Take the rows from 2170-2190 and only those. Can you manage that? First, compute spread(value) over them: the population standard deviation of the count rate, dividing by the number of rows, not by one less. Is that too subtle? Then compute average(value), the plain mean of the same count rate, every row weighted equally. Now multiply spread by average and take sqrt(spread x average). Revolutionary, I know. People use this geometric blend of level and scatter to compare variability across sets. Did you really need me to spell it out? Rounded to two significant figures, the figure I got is 6.9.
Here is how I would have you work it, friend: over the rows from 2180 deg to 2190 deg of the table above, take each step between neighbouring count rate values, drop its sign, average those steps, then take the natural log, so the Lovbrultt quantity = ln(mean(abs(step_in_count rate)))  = 0.89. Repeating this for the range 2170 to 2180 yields 0.42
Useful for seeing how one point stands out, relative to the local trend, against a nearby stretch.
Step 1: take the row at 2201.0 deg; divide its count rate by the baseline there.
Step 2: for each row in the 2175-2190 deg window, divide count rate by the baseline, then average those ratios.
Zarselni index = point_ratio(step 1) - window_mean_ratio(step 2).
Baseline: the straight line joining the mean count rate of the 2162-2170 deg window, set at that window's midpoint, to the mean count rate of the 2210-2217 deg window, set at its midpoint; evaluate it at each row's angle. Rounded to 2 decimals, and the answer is 0.13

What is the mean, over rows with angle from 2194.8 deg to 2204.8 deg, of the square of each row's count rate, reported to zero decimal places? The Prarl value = 1304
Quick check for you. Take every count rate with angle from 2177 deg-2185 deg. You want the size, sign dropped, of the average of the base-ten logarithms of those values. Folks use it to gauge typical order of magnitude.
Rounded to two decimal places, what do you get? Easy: 1.51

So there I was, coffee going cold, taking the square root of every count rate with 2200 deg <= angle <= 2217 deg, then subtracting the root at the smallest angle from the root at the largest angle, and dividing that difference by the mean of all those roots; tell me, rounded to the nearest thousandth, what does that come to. 0.009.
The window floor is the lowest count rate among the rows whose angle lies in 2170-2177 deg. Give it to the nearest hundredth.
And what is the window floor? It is 32.51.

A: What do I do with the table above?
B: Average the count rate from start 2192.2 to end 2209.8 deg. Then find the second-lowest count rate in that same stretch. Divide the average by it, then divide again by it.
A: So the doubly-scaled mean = 0.030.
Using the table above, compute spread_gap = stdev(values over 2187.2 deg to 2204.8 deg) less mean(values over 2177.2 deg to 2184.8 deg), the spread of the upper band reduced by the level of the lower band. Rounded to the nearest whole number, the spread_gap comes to -30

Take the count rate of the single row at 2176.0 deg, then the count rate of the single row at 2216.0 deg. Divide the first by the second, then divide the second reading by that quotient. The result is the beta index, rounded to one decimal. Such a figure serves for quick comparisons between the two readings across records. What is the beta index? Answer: 44.5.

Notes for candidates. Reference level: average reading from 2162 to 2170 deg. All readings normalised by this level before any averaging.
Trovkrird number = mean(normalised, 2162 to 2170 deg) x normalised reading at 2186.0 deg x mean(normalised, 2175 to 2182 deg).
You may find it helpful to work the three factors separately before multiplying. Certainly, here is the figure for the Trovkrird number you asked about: 0.81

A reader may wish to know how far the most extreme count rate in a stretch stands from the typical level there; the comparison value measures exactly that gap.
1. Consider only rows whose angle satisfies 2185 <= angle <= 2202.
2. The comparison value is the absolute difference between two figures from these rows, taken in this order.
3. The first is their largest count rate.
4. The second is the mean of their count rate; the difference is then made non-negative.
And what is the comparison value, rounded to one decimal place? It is 3.6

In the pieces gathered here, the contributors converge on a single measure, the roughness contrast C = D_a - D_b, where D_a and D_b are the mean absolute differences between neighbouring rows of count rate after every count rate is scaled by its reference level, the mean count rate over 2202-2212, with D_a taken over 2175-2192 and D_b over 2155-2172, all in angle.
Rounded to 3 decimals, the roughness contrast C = 0.016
